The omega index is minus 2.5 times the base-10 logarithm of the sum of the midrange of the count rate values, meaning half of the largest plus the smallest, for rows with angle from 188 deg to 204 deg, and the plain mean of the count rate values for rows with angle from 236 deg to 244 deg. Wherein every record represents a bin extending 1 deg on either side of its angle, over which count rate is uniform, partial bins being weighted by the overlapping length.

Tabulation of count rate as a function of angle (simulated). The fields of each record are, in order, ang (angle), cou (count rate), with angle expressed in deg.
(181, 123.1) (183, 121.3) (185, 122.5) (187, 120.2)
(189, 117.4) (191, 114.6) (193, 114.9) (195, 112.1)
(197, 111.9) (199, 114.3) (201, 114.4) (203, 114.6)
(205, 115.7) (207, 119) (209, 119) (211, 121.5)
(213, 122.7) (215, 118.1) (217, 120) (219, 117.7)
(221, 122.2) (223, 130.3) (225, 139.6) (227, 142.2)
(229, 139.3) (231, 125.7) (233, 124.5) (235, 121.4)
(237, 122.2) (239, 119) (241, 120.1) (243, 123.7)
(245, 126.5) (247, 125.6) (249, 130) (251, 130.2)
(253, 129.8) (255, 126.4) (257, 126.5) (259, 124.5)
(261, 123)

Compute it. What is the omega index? -5.93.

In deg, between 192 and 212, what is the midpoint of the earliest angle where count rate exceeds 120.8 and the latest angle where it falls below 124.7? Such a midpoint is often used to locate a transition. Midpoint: 211 deg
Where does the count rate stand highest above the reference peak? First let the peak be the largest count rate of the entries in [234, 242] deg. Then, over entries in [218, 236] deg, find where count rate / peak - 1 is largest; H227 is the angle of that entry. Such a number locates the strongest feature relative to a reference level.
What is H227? 227 deg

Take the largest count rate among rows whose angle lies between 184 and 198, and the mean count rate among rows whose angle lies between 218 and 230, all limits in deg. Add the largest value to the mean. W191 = 254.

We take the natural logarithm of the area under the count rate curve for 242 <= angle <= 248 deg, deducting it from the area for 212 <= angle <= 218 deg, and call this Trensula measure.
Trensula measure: 715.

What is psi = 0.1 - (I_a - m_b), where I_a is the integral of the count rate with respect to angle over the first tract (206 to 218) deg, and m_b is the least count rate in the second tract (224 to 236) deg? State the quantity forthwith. -1319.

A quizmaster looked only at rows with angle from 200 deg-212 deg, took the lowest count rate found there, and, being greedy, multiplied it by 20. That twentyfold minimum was 2288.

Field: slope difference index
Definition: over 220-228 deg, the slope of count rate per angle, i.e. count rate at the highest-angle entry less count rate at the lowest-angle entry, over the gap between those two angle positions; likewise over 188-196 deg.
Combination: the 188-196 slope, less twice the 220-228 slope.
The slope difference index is -8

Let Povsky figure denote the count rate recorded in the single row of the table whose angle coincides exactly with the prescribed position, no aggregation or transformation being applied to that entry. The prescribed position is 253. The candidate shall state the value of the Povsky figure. 129.8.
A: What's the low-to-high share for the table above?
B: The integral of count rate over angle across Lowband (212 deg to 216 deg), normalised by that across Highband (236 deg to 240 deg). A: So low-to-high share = 0.998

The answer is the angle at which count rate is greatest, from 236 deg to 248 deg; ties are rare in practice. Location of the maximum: 245 deg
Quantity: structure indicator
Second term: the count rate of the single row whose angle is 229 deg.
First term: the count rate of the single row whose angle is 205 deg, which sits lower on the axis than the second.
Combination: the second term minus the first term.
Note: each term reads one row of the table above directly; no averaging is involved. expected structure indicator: 24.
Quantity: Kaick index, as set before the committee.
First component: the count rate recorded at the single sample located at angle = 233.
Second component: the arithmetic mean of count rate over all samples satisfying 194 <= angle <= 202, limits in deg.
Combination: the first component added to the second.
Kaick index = 238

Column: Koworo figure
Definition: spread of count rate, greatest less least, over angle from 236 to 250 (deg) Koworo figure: 11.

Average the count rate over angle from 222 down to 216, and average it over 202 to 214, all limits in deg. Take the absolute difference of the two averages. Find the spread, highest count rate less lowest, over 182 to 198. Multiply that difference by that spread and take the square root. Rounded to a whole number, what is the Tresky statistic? 4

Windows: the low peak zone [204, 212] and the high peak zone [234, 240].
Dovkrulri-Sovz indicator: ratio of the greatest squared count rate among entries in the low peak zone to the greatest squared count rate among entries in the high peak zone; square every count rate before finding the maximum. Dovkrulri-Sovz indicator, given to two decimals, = 0.99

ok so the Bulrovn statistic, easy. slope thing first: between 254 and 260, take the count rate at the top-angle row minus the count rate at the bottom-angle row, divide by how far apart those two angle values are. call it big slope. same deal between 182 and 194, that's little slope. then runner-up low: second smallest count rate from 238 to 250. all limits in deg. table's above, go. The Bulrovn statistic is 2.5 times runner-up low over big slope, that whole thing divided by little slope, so 988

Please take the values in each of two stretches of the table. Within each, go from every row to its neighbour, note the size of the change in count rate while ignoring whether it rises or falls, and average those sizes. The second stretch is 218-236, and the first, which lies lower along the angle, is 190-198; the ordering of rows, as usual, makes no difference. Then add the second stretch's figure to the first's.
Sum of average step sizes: 6.8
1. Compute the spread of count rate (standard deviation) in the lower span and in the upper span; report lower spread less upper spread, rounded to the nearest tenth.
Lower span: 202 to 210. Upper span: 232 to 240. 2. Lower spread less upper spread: 0.0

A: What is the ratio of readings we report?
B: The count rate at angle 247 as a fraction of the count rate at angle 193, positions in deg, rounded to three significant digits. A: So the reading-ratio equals 1.09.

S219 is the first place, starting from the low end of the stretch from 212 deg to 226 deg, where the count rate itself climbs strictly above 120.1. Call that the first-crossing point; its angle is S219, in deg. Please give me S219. 213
